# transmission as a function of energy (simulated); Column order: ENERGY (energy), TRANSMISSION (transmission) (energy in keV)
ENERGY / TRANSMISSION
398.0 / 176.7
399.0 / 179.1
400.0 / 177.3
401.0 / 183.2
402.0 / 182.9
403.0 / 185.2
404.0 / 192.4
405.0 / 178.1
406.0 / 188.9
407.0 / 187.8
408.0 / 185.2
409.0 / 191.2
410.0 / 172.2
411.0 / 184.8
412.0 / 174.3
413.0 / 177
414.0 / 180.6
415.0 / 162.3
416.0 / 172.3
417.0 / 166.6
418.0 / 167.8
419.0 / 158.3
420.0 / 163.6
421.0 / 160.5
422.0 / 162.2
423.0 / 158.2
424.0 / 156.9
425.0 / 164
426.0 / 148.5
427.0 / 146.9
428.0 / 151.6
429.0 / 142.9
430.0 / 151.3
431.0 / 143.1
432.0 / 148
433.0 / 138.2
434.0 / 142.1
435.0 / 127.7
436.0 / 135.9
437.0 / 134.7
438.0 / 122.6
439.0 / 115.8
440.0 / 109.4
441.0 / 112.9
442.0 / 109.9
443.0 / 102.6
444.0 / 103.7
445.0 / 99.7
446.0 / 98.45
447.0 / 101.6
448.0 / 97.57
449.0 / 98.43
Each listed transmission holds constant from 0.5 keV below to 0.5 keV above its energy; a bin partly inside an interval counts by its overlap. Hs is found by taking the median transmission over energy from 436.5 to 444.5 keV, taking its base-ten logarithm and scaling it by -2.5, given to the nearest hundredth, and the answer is -5.12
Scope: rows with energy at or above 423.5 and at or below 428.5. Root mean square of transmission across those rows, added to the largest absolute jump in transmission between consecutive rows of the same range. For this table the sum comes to 169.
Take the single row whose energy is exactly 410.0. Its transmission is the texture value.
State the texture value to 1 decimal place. 172.2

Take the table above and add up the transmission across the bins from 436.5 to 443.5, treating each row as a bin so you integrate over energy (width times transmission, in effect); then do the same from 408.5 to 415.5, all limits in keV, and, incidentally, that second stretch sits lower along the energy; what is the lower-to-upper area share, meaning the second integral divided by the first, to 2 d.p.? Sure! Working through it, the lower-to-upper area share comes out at 1.54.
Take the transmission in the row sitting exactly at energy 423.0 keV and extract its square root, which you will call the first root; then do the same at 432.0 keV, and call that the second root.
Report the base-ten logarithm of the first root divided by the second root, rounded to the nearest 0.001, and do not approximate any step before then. 0.014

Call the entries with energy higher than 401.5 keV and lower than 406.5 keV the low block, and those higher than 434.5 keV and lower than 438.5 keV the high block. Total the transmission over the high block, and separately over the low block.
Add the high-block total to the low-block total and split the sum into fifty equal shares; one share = 29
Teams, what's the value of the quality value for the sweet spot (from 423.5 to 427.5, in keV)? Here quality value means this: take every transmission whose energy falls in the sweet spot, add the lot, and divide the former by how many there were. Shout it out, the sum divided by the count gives 154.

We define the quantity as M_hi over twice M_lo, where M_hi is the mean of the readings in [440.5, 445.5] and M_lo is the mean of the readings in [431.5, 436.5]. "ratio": 0.382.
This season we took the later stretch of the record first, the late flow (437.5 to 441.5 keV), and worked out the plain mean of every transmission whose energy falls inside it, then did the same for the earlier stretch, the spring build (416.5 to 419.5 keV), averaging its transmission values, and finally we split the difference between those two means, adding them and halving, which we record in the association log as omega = 140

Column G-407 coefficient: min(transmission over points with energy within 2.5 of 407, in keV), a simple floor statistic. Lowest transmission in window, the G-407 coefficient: 178.1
